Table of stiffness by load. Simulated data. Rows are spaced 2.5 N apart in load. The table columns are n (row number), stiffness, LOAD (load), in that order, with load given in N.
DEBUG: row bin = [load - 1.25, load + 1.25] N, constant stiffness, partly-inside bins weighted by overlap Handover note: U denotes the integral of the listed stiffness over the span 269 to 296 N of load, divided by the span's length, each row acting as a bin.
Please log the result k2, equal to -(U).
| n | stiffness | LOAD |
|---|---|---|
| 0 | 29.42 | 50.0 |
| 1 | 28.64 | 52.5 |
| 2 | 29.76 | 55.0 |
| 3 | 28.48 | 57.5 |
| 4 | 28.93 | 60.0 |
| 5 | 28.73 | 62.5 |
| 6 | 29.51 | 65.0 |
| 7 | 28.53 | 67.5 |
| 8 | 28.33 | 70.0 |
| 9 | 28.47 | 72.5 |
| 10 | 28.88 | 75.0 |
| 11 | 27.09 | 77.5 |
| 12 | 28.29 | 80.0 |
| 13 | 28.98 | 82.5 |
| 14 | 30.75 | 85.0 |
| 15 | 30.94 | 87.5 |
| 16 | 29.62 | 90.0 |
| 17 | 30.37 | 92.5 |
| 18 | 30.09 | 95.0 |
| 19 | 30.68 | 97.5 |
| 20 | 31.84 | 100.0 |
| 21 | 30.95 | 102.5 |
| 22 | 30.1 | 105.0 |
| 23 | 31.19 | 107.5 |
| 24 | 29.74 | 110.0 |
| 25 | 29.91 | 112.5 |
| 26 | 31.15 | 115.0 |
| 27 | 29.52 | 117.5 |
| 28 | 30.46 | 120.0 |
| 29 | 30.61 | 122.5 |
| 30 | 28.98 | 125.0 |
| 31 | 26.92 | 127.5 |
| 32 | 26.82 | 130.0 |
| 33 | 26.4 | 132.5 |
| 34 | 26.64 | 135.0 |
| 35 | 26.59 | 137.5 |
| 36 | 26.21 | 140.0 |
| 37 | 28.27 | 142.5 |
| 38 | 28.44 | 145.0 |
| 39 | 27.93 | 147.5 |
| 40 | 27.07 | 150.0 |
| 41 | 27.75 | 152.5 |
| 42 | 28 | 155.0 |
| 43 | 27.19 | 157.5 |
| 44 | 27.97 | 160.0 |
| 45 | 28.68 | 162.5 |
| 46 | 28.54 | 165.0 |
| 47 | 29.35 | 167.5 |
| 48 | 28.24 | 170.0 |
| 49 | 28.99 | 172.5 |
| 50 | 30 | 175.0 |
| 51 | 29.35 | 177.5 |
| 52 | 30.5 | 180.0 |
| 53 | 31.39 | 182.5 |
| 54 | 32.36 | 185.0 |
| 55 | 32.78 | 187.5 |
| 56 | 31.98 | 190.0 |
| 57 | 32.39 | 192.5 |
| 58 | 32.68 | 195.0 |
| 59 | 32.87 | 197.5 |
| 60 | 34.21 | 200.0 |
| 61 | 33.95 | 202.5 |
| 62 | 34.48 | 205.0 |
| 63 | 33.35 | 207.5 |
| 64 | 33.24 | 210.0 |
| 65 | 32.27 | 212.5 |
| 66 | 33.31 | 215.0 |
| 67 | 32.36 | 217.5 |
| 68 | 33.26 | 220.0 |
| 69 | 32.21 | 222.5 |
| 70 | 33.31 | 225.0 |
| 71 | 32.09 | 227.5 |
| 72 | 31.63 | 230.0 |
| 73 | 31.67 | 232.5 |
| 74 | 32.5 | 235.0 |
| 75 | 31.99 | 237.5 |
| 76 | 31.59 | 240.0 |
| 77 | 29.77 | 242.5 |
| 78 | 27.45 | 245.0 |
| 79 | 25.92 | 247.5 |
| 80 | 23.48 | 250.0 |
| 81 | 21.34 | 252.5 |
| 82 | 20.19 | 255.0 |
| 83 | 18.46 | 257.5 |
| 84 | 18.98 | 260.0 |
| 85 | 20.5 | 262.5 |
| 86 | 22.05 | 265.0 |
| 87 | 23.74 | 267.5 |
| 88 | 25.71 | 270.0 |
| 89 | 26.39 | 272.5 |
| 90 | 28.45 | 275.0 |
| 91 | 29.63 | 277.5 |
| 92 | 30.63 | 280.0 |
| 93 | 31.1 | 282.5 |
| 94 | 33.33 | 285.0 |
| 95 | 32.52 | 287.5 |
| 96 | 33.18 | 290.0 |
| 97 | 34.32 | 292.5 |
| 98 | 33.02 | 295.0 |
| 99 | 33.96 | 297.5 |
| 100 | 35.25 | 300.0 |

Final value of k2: -31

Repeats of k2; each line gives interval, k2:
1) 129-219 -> -30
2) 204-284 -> -29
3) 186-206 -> -33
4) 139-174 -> -28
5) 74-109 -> -30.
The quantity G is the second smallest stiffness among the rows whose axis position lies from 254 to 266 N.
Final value 18.98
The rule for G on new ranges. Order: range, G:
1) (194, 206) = 32.87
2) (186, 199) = 32.39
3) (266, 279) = 25.71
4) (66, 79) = 28.33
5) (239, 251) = 25.92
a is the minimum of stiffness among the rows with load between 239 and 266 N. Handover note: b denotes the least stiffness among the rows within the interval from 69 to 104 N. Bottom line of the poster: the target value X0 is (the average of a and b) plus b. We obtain 50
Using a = 18.46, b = 27.09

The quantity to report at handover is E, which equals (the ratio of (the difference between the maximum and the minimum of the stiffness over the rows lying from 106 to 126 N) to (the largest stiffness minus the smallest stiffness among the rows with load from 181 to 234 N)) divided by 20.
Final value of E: 0.04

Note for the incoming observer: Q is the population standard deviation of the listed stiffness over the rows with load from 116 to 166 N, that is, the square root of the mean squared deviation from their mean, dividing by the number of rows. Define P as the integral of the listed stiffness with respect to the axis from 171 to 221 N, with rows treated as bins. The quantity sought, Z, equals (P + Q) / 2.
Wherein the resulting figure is 807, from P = 1613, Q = 1.2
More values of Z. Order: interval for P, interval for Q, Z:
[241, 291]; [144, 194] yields 654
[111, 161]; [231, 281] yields 706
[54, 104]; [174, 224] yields 737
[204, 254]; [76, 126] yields 770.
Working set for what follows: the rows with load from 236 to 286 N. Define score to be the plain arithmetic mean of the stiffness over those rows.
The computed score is 26.0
